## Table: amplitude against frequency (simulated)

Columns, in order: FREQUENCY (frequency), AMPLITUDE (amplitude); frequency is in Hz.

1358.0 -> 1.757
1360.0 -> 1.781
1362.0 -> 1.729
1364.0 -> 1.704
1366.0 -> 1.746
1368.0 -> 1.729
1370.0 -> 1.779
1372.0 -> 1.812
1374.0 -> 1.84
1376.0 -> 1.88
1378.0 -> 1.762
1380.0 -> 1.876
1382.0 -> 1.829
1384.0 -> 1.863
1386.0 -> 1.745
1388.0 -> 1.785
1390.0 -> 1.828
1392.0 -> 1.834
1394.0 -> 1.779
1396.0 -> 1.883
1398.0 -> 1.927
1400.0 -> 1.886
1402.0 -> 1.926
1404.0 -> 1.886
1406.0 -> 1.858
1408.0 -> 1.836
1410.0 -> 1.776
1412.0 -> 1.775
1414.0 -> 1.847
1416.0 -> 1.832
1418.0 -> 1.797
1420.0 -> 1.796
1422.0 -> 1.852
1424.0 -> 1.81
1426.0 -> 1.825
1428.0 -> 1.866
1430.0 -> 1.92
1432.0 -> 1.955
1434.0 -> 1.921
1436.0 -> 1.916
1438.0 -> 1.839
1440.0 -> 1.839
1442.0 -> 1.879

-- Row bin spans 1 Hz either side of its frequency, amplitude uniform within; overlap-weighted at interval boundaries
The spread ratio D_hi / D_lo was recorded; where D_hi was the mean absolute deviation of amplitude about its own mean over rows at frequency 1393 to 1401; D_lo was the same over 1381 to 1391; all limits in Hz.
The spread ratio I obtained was 1.25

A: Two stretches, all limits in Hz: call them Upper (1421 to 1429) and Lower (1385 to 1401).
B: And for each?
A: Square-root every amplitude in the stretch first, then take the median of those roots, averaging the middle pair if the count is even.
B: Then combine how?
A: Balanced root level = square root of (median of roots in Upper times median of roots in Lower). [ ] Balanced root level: 1.355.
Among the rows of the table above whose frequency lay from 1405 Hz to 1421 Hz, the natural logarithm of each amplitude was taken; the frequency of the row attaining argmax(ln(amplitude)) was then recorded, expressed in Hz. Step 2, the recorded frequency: 1406.0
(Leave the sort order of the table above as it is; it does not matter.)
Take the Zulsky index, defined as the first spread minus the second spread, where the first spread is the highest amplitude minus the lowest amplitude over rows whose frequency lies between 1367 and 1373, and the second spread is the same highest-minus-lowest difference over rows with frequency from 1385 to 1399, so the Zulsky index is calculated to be -0.10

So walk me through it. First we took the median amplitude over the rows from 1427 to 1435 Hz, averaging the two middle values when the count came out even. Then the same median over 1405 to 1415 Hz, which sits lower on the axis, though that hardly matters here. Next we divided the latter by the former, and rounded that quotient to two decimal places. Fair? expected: 0.96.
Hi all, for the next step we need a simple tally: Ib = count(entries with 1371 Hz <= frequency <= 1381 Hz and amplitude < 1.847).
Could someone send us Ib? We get 3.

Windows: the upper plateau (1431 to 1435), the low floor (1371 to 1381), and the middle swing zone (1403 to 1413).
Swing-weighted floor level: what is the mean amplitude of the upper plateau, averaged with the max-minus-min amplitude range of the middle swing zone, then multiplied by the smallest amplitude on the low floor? 1.81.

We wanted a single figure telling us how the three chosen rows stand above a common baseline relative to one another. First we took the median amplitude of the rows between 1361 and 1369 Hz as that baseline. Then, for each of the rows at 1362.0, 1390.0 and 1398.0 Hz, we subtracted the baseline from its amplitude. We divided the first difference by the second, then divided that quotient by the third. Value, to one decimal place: 0.0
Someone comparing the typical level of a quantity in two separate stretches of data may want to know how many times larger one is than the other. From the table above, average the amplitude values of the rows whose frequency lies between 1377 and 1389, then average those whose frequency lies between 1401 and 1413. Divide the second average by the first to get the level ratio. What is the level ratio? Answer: 1.02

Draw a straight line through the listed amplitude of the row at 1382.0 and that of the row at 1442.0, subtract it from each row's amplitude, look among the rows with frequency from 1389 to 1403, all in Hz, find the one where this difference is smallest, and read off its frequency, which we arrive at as 1394.0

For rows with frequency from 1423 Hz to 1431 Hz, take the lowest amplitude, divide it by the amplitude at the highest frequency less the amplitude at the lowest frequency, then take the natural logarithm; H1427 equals 2.8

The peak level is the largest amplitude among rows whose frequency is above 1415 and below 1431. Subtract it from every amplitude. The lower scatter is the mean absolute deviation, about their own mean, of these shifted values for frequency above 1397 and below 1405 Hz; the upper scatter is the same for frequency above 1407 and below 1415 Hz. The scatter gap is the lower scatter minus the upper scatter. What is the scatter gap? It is -0.013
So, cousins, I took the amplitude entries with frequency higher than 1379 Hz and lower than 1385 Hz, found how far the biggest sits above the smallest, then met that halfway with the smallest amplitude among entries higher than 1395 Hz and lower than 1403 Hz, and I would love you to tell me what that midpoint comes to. 0.965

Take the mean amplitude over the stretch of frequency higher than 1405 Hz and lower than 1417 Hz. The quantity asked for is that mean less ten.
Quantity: -8.18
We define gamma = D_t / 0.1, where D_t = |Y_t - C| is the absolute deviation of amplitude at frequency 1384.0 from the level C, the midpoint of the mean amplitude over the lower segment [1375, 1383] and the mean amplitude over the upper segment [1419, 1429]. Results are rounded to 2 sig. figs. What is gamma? 0.30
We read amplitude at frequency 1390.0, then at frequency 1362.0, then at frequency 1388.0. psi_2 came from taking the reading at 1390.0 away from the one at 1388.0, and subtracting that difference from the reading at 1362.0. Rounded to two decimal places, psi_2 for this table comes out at 1.77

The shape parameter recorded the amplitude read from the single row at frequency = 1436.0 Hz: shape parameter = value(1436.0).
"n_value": 1.916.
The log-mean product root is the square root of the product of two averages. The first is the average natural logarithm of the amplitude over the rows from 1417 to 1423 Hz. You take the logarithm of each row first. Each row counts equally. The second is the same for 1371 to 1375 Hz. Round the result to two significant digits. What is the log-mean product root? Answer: 0.60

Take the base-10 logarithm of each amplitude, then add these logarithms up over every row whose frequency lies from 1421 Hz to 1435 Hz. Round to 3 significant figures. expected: 1.92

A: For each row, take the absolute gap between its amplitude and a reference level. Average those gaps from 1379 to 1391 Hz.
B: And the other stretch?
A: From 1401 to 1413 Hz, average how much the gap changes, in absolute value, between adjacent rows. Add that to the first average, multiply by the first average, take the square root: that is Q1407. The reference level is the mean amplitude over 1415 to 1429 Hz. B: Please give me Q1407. 0.047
